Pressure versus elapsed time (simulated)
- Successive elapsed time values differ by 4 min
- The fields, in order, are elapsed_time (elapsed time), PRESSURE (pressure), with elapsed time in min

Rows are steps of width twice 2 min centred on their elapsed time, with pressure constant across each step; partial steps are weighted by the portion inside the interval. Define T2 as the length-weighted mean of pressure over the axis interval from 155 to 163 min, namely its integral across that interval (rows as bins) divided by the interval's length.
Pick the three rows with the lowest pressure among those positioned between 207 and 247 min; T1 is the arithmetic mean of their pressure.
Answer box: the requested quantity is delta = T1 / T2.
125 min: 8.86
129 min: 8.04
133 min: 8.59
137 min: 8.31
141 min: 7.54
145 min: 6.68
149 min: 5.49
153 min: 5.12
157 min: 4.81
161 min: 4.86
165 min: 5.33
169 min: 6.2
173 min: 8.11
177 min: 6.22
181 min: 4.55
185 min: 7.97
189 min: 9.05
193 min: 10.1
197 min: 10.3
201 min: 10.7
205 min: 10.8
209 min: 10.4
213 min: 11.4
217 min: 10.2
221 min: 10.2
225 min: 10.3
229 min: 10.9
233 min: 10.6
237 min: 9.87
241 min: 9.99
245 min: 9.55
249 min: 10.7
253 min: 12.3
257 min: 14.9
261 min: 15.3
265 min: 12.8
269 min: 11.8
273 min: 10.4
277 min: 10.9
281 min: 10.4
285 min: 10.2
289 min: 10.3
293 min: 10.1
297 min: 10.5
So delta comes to 2.0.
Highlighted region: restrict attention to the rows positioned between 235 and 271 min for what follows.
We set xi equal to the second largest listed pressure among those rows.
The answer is 14.9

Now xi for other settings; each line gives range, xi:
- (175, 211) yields 10.7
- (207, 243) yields 10.9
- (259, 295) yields 12.8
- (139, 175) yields 7.54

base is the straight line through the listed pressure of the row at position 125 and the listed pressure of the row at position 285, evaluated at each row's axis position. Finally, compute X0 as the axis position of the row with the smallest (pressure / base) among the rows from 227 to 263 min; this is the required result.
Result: 245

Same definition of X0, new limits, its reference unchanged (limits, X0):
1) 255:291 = 285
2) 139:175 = 157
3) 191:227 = 221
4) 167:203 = 181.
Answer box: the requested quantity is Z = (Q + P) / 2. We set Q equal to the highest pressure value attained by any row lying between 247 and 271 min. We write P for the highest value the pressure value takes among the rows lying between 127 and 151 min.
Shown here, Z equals 11.9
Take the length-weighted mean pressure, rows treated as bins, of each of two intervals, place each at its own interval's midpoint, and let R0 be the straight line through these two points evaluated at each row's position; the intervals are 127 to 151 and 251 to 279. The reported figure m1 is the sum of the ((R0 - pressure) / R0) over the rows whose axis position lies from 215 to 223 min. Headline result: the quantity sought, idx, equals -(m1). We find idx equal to -0.10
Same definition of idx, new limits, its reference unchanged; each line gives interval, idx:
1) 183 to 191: -0.19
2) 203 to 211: 0.07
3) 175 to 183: -0.81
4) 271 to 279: -0.37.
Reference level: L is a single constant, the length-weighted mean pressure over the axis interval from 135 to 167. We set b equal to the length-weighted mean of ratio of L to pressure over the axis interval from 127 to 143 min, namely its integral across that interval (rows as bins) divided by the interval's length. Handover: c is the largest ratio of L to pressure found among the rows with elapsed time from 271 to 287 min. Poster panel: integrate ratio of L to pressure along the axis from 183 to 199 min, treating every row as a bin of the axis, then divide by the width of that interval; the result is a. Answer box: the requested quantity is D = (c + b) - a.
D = 0.68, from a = 0.650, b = 0.743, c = 0.59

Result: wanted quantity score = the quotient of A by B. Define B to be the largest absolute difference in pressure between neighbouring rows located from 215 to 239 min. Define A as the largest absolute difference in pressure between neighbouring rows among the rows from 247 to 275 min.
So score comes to 3.6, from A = 2.6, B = 0.7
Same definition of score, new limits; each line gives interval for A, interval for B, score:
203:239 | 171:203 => 0.4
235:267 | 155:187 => 0.8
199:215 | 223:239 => 1.4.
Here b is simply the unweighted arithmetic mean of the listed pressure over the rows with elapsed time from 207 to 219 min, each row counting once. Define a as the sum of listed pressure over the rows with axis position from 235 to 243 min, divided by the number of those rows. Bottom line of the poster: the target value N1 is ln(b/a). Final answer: 0.1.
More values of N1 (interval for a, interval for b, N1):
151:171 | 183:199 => 0.6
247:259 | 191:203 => -0.2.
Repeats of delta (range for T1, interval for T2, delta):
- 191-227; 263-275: 0.9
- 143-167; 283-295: 0.5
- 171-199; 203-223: 0.6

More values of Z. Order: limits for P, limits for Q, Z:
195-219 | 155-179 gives 9.8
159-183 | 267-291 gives 10.0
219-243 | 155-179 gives 9.5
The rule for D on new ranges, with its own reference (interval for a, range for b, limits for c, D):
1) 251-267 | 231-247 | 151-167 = 1.41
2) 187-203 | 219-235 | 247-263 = 0.53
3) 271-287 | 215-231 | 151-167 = 1.26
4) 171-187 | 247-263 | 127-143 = 0.31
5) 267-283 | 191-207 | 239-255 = 0.65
